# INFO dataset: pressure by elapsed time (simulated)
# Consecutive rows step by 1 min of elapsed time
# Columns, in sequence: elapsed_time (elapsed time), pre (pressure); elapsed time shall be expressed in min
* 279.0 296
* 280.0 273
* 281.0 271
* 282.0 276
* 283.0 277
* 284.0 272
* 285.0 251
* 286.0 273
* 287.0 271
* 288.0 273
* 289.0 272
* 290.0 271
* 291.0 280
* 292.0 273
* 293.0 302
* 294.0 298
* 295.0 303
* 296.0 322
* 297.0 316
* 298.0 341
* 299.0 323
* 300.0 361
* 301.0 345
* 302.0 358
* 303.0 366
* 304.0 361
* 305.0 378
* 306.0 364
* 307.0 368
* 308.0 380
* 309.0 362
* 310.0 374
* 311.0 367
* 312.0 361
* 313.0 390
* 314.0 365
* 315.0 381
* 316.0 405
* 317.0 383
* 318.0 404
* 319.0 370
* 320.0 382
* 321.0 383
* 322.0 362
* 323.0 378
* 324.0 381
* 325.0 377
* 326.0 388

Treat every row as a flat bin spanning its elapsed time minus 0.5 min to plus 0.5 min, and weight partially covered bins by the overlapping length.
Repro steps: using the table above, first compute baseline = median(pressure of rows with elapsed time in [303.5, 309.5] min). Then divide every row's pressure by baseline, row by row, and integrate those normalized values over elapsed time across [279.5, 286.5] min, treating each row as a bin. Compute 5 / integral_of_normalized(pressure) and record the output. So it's 0.97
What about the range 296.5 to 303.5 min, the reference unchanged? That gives 0.76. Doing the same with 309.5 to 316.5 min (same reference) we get 0.69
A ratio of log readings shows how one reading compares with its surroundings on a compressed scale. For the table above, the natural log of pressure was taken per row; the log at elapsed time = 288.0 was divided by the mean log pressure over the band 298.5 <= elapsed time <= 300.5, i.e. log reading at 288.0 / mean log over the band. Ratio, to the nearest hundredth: 0.96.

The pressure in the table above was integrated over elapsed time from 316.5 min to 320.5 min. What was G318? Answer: 1539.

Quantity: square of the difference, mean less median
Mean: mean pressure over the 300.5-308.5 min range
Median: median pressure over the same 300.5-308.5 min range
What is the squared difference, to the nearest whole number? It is 0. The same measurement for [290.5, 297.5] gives 8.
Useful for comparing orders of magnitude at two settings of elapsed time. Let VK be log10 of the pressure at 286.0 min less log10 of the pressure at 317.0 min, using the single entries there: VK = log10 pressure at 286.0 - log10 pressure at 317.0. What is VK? -0.15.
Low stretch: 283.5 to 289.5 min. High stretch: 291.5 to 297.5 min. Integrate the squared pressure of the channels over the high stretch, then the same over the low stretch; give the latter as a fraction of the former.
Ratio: 0.79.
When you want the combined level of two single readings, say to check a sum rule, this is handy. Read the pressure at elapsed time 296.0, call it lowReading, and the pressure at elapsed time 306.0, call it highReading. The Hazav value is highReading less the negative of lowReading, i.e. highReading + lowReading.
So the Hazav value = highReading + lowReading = 686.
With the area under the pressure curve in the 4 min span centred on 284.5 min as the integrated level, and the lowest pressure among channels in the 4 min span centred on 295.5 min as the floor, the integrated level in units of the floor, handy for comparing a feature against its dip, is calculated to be 3.6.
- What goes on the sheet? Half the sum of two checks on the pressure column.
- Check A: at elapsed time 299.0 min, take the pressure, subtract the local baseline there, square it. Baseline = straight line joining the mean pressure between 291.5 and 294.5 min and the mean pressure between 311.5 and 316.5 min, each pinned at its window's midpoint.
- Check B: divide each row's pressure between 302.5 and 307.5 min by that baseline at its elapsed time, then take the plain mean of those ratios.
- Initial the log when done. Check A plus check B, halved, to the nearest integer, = 21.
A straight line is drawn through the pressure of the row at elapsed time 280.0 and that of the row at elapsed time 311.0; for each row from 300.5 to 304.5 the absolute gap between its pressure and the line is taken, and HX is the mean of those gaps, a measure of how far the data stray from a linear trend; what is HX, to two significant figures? 16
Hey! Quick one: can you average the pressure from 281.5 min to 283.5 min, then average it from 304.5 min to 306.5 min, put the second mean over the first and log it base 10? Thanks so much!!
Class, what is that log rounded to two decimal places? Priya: 0.13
